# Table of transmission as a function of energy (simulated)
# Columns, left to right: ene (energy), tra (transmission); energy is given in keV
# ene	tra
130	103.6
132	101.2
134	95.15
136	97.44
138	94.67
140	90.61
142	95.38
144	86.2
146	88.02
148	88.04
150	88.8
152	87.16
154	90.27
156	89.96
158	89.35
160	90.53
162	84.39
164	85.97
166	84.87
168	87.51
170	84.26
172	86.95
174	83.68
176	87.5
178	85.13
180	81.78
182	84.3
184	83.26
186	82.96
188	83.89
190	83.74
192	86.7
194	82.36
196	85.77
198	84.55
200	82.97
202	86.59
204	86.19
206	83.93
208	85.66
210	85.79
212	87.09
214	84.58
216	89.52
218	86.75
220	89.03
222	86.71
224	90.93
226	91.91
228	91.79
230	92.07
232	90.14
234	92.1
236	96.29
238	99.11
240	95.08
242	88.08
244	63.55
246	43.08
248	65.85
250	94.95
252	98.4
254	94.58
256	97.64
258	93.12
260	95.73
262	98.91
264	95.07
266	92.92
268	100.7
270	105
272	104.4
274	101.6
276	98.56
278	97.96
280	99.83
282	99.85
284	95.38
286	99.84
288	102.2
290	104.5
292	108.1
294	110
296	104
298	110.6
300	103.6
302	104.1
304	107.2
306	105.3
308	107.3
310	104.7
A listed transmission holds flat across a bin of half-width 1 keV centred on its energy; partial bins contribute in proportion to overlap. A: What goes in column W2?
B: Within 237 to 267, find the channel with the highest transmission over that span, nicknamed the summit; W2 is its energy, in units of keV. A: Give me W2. 238 keV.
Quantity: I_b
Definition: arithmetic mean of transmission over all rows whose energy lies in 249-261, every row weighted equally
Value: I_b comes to 96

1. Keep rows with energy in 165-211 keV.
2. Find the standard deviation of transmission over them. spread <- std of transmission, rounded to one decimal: 1.6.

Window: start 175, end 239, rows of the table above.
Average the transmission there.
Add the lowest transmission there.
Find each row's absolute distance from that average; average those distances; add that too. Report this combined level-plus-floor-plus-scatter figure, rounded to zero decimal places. 172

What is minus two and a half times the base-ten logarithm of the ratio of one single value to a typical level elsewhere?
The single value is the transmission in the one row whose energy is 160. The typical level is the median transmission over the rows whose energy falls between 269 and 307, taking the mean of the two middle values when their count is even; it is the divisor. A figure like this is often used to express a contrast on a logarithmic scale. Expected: 0.15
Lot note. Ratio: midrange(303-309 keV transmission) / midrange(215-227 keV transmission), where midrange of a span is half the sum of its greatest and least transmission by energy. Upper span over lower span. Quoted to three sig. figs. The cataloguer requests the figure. 1.19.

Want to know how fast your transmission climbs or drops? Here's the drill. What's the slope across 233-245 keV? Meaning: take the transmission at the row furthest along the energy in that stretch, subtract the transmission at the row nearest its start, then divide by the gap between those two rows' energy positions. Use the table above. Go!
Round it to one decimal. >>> -2.9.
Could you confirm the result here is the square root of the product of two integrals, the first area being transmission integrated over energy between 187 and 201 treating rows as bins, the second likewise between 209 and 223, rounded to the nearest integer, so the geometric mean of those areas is 1199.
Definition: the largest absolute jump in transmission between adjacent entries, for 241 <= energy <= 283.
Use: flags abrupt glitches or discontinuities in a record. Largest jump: 29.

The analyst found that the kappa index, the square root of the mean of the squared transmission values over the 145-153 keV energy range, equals 88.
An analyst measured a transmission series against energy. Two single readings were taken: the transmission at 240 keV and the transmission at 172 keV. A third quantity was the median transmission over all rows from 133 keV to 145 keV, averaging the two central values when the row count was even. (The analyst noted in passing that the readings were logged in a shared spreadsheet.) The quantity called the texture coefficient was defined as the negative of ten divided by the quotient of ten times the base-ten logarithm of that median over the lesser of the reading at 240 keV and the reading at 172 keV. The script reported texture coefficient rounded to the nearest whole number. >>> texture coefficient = -44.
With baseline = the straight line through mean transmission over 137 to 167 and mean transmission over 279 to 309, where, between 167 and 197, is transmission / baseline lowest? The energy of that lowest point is 194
